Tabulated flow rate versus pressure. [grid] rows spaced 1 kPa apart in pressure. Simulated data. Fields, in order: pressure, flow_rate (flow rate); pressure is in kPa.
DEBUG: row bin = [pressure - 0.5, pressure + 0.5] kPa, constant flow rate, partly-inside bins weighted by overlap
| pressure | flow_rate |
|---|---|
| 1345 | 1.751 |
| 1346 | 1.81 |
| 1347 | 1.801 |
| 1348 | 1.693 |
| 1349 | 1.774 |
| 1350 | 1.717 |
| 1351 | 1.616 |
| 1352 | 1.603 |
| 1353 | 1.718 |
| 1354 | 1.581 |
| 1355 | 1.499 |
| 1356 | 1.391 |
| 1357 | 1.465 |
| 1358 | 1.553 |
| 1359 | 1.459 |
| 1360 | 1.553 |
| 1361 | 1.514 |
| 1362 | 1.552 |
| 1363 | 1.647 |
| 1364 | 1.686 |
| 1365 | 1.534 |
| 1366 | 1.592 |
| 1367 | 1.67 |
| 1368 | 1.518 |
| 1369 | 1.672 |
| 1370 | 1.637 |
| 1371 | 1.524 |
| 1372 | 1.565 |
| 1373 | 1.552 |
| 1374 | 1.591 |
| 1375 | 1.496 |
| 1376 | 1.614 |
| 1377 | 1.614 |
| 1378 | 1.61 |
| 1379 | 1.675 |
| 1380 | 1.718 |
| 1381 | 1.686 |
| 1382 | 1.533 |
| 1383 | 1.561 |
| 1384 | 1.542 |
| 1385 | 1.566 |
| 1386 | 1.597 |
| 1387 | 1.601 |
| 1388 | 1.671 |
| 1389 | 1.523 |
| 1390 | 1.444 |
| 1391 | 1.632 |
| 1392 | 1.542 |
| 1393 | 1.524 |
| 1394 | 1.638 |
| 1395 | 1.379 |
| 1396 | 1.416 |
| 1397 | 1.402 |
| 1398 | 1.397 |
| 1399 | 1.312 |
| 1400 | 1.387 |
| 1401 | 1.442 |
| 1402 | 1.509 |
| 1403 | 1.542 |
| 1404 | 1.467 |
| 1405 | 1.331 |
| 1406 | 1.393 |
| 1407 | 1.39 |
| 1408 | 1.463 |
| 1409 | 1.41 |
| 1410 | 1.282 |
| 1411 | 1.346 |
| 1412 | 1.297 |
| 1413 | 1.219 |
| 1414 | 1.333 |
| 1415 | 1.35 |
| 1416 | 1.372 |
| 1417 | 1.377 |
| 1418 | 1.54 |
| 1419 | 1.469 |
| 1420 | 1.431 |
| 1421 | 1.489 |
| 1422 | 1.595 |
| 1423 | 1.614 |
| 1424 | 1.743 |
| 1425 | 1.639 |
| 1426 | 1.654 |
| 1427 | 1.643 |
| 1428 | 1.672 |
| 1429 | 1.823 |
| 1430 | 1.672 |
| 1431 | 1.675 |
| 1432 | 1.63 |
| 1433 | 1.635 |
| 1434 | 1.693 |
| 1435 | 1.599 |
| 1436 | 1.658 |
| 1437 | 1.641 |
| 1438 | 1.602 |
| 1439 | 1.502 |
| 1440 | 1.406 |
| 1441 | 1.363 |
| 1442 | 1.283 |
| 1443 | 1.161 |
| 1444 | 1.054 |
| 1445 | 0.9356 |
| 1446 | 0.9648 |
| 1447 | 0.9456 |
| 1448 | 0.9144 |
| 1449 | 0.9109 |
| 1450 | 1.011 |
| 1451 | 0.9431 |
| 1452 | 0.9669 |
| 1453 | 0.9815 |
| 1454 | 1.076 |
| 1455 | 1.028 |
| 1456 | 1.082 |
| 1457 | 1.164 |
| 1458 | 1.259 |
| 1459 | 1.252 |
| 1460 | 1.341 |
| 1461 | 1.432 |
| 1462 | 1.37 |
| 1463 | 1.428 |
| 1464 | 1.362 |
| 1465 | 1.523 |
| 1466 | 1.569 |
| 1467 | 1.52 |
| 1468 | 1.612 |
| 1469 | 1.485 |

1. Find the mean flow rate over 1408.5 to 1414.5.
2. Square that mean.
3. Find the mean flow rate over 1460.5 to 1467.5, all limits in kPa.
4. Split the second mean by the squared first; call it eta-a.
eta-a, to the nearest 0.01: 0.84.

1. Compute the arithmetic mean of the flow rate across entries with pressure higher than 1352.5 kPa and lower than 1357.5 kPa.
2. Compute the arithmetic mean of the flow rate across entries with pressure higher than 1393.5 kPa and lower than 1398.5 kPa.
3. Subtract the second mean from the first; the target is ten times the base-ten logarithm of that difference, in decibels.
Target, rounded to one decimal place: -10.7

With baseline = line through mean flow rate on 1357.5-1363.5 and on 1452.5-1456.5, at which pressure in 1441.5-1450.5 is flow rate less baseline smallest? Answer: 1448 kPa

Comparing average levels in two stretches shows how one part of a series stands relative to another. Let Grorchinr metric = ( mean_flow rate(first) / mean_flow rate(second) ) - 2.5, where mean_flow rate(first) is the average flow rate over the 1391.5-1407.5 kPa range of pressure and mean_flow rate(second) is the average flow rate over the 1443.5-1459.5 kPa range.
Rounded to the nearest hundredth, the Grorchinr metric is -1.10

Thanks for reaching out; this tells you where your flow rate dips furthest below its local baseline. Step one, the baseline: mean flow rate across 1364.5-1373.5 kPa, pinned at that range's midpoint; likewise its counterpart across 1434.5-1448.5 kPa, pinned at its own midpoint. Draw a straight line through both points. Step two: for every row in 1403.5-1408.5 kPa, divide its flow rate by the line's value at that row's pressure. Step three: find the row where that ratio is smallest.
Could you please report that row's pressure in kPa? 1405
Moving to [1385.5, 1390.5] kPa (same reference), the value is 1390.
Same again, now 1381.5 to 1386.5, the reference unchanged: 1382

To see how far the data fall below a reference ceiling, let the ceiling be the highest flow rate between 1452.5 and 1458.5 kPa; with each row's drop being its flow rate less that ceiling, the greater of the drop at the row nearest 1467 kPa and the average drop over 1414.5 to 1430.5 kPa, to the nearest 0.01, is 0.31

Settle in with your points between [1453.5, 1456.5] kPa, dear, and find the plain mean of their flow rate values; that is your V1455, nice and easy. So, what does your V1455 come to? 1.06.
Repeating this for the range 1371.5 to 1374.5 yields 1.57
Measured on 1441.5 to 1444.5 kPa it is 1.17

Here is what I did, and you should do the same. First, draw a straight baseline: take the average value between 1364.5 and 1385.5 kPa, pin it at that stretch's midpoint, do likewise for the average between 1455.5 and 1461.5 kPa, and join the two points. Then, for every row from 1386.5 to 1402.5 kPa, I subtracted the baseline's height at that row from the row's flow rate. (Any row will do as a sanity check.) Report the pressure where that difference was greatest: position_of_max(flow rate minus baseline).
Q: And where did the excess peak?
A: 1388 kPa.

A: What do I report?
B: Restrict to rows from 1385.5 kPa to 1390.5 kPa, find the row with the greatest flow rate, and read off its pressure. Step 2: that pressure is 1388 kPa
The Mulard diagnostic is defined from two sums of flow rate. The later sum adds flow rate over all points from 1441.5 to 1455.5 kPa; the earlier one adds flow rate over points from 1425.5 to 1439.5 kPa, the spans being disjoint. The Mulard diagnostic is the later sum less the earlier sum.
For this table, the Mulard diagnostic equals -9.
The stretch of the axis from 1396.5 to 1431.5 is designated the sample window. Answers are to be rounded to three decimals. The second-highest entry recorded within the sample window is 1.743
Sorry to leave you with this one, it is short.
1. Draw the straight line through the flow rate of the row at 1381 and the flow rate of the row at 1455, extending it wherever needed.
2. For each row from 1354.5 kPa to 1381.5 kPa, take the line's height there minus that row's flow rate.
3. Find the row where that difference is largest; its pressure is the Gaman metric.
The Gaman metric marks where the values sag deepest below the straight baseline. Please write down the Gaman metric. 1356 kPa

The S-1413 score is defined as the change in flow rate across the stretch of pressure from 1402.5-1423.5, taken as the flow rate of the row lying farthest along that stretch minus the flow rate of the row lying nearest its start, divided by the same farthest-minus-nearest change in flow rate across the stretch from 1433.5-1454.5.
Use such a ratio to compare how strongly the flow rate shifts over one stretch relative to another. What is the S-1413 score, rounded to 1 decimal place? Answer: -0.1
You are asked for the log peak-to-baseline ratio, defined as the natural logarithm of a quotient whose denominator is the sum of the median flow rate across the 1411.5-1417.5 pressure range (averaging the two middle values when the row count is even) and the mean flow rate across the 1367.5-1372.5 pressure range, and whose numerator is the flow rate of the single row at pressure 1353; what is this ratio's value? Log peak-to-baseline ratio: -0.53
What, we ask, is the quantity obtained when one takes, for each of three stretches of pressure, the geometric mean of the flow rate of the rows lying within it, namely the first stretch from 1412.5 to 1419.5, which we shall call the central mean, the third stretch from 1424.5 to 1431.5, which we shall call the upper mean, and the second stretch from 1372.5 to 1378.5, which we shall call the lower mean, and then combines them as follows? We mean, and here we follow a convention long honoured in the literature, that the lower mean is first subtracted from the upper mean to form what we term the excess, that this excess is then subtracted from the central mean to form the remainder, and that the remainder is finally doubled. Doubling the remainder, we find 2.5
